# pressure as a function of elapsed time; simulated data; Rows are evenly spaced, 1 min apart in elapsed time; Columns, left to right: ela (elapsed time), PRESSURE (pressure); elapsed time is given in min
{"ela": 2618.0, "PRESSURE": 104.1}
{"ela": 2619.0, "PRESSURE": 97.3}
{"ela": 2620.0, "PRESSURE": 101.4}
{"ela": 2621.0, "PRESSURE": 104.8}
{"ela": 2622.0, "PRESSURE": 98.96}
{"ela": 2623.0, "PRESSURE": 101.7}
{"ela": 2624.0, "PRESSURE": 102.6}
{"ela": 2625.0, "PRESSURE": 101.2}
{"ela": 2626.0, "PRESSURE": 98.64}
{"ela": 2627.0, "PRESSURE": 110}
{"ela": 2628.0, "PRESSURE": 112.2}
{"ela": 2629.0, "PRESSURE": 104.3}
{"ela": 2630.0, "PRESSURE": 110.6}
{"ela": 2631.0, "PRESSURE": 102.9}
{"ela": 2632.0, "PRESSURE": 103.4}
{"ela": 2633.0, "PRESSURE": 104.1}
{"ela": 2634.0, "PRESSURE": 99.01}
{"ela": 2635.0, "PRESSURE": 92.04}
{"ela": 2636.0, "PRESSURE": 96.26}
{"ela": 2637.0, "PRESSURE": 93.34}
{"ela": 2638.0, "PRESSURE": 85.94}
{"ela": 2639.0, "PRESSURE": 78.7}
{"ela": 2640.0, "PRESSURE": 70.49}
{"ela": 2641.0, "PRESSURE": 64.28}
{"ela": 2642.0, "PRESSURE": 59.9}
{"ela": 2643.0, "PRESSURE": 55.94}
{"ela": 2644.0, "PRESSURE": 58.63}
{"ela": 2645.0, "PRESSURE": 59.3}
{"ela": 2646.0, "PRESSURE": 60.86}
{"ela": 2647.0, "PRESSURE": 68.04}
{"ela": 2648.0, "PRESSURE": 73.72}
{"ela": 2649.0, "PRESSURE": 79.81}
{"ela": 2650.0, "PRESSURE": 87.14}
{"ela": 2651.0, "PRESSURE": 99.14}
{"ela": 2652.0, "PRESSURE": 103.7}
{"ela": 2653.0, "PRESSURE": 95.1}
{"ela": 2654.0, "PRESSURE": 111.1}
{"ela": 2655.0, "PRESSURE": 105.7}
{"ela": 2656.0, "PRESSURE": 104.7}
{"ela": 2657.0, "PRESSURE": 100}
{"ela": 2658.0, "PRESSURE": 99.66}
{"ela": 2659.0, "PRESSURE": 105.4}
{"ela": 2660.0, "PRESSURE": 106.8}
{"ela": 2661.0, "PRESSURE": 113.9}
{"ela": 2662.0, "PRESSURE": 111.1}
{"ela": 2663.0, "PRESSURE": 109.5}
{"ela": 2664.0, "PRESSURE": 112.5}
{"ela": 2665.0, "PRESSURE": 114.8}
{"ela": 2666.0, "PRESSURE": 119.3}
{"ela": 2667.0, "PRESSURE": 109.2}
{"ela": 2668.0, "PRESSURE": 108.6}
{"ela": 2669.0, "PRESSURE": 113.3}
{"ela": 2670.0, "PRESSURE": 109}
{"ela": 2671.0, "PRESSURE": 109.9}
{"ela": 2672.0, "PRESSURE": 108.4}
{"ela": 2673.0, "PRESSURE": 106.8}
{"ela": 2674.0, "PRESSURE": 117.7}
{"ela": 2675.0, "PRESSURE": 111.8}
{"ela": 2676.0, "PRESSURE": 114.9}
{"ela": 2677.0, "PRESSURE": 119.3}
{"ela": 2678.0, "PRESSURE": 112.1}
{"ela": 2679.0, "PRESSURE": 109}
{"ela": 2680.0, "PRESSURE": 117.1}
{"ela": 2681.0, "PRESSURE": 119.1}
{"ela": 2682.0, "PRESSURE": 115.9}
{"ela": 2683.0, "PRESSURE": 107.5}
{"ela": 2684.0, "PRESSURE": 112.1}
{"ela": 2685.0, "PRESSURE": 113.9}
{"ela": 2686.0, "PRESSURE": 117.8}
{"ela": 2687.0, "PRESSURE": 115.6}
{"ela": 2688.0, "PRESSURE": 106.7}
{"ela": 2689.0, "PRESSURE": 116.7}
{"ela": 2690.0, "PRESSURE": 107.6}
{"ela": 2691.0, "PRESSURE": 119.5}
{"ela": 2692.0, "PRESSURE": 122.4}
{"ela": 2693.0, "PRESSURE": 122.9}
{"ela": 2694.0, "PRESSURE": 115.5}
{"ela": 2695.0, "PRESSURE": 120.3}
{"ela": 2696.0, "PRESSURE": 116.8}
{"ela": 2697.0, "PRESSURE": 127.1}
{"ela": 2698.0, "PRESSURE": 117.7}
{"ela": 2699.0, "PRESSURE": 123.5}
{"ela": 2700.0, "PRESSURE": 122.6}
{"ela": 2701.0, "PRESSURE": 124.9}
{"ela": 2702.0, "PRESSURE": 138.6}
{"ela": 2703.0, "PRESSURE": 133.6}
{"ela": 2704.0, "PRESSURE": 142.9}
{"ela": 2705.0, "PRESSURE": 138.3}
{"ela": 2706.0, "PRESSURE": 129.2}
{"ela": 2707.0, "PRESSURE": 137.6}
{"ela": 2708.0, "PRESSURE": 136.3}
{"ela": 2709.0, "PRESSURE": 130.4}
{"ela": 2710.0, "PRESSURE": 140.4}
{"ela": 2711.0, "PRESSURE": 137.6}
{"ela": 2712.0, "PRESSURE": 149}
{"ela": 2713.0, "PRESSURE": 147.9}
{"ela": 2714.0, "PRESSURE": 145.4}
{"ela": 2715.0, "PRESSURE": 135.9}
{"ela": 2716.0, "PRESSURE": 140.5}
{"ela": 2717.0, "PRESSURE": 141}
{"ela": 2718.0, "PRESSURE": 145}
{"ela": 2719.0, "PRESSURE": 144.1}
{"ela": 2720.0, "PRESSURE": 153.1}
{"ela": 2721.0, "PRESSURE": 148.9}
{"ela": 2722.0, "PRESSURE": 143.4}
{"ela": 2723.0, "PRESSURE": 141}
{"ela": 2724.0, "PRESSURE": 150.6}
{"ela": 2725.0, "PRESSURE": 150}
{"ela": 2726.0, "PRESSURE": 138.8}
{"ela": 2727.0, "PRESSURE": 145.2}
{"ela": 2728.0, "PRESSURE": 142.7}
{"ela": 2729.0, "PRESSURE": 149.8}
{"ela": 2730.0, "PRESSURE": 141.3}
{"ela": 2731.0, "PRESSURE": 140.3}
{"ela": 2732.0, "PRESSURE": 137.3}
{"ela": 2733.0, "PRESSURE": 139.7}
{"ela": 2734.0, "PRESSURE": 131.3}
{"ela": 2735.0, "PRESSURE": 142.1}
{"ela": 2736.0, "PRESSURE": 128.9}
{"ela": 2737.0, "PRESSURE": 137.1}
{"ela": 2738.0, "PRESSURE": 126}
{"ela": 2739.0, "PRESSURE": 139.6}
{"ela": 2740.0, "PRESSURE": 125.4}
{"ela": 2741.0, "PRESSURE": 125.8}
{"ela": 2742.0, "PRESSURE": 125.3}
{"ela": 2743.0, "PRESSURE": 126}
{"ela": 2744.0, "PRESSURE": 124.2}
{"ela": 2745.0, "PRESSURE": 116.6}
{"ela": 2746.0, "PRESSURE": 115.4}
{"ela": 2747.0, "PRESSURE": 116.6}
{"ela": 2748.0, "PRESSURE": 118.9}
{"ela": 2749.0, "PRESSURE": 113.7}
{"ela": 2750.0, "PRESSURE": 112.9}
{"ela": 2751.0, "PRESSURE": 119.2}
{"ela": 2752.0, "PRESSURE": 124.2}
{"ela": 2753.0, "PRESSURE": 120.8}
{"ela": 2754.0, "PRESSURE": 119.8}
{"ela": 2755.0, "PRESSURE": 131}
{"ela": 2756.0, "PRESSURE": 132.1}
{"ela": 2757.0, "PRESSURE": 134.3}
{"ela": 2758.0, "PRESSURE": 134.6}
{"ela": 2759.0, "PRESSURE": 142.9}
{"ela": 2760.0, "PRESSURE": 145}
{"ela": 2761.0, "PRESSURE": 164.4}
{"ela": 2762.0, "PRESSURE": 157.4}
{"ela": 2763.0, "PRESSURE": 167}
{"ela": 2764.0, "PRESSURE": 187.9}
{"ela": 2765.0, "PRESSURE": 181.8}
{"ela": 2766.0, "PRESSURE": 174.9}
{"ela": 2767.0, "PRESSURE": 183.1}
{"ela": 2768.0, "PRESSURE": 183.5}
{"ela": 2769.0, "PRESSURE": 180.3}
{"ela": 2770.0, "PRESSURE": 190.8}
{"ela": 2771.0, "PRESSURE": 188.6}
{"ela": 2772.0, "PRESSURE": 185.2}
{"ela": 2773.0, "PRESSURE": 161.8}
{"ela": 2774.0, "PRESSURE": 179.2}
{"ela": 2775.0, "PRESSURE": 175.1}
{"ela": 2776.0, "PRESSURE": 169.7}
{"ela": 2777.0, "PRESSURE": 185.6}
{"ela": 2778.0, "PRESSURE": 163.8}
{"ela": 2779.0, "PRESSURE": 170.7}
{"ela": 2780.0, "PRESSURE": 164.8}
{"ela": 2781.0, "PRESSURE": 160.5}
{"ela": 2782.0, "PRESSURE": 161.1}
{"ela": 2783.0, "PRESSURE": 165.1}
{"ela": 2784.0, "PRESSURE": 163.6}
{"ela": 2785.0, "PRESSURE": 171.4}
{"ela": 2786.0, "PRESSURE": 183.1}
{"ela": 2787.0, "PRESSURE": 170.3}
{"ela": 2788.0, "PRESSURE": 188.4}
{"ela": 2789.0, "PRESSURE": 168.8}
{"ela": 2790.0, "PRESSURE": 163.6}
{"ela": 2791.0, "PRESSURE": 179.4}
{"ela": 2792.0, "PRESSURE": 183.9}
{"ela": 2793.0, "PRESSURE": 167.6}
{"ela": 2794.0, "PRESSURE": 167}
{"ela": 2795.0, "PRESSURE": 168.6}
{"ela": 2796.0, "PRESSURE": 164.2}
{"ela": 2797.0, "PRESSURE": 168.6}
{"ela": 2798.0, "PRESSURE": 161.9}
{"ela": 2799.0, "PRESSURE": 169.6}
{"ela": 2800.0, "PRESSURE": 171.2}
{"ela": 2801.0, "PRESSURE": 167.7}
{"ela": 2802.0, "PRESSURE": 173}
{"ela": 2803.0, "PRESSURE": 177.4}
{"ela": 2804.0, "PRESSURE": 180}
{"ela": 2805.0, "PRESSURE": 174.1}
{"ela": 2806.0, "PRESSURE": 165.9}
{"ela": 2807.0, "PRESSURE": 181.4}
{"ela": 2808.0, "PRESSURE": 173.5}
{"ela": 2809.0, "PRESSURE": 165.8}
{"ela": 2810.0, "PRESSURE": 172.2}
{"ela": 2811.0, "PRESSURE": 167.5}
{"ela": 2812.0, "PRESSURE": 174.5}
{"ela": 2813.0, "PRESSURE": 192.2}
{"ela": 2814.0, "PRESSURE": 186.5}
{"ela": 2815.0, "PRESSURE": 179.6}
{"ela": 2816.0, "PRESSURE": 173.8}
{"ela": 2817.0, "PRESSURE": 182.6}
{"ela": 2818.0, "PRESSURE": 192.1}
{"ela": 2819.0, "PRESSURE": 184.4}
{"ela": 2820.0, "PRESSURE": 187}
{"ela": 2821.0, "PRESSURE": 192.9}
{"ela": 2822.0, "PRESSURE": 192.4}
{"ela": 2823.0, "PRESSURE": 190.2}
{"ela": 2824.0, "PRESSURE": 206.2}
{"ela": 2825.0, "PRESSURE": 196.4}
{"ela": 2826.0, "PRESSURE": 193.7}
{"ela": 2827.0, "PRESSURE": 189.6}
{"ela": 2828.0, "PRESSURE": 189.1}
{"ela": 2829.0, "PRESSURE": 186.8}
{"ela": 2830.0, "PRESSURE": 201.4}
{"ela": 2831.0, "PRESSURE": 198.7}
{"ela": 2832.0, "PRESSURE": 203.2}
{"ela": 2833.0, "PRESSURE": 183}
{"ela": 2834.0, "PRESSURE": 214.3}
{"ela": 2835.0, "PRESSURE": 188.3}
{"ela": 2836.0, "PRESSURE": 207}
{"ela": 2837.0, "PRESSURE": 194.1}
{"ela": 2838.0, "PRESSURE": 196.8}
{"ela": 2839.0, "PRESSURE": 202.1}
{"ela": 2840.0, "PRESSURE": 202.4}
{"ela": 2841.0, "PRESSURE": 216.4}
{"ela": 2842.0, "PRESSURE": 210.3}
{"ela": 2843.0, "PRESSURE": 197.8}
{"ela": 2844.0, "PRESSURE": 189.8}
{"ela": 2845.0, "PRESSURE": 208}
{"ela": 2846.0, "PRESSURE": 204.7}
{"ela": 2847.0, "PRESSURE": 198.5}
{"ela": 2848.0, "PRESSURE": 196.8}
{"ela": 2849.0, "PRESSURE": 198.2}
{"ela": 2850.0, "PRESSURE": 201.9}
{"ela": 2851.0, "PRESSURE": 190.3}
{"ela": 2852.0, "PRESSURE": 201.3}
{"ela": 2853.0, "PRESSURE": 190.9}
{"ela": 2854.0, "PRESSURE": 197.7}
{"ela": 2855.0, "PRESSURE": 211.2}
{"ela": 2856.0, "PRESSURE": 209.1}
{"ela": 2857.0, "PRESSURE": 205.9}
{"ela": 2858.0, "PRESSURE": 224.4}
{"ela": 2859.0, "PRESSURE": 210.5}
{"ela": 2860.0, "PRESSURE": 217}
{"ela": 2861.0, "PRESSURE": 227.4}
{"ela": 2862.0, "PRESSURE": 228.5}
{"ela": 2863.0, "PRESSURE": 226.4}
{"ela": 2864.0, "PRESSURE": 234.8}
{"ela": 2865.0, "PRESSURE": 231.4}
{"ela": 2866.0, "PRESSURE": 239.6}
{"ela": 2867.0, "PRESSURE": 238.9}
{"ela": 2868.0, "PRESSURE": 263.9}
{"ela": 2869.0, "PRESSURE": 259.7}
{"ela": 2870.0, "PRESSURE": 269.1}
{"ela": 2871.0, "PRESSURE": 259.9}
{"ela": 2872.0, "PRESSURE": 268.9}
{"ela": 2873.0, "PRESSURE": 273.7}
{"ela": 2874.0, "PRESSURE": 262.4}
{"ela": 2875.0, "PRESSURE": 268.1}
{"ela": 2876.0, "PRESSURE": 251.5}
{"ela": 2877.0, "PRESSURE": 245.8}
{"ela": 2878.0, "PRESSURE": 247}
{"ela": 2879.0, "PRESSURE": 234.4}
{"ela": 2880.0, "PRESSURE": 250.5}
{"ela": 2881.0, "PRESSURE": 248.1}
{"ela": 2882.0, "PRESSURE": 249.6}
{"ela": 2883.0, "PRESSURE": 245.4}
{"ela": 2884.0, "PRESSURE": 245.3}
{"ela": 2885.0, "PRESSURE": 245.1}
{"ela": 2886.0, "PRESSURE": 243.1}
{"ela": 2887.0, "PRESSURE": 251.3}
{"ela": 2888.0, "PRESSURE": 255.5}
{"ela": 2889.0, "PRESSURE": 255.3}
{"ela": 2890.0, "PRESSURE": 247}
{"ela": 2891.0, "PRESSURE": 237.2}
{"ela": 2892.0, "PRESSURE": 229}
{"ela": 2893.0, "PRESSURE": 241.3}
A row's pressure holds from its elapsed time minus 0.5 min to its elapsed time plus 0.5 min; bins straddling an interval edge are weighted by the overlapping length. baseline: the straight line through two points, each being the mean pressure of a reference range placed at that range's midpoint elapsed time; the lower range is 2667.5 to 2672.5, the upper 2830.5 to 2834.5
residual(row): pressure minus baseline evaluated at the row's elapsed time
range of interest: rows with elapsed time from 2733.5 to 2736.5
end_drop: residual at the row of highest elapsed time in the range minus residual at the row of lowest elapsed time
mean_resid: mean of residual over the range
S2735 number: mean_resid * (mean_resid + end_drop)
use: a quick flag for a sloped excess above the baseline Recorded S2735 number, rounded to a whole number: 179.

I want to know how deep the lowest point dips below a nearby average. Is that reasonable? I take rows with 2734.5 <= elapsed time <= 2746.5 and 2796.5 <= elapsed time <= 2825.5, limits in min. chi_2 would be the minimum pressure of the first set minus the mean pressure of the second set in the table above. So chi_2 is -64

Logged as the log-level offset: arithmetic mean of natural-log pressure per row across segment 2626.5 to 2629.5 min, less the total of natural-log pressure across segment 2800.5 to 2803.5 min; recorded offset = -10.8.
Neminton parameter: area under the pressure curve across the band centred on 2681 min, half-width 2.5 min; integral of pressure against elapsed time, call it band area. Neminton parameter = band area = 569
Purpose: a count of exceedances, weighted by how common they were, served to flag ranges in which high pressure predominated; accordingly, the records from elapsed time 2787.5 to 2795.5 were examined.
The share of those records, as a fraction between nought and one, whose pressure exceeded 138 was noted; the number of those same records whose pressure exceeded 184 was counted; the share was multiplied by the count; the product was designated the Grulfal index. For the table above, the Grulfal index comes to 1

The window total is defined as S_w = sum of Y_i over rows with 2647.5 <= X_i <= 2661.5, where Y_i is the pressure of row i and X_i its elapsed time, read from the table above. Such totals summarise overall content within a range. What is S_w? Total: 1386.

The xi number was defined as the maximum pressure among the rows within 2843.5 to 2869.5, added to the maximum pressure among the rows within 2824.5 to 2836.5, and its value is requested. 478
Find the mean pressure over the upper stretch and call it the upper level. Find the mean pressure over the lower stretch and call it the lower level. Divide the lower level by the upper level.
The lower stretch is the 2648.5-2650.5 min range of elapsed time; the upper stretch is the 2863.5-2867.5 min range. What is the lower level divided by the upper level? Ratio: 0.4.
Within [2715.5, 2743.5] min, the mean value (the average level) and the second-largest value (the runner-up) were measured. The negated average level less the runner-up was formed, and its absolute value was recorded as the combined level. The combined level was 290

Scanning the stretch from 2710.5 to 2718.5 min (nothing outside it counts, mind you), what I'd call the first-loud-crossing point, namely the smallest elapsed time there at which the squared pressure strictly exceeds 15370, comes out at 2711.0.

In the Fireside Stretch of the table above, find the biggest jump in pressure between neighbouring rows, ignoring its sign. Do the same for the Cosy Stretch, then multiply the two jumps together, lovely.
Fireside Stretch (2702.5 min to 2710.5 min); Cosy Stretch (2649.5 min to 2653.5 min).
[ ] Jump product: 120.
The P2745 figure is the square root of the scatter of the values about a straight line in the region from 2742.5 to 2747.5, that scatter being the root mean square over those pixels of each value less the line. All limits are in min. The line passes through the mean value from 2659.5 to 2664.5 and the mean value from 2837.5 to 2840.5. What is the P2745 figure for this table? 5.8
